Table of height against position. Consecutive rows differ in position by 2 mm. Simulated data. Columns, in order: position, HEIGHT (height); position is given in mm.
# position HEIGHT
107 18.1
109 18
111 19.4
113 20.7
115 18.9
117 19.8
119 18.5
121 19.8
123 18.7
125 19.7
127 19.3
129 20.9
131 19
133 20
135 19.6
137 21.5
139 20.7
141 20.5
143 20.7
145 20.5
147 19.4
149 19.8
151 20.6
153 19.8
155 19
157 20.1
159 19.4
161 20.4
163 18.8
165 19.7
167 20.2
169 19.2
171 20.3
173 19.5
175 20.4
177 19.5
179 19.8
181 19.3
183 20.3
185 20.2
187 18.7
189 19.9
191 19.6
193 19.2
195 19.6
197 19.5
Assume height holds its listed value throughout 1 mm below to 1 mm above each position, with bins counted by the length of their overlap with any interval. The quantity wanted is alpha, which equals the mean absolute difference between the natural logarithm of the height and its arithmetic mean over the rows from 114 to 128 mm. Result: 0.0243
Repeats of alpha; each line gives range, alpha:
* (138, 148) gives 0.0192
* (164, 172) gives 0.0202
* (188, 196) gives 0.0096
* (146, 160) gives 0.0201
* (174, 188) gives 0.0252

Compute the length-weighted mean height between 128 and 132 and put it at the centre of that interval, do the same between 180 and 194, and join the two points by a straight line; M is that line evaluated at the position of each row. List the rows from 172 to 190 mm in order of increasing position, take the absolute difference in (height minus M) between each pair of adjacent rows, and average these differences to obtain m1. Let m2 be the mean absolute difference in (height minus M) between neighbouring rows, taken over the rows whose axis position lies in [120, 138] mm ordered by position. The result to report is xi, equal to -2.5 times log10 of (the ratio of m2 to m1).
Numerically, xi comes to -0.4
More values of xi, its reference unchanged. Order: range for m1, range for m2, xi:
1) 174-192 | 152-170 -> -0.3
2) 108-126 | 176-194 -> 0.7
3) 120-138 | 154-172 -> 0.2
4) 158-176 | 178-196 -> 0.4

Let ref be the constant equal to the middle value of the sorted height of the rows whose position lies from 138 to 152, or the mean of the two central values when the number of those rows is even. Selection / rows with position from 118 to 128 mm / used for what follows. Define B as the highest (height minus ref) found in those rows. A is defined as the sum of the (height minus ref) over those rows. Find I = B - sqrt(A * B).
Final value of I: -2.83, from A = -6.5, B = -0.70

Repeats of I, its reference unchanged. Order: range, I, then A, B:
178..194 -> -1.38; -7.0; -0.20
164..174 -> -1.05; -3.6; -0.20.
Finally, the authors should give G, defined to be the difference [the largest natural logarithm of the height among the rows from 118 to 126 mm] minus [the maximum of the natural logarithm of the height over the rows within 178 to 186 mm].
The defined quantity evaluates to -0.02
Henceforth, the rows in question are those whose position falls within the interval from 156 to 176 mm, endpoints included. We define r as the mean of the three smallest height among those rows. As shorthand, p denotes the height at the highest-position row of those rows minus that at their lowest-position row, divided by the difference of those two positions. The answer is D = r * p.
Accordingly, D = 0.3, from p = 0.02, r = 19.1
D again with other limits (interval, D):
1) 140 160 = -1.2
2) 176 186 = 1.7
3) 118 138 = 3.1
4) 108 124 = 0.9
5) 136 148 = -4.2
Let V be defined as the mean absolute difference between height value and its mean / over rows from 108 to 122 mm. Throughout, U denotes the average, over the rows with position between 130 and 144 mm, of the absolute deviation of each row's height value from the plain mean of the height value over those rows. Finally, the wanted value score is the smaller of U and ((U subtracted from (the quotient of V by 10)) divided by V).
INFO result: -0.8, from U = 0.64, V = 0.714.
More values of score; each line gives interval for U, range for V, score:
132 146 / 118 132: -0.5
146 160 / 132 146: -0.9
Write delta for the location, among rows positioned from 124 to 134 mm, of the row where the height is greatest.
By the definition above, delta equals 129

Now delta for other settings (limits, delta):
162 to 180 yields 175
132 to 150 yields 137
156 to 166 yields 161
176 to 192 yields 183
